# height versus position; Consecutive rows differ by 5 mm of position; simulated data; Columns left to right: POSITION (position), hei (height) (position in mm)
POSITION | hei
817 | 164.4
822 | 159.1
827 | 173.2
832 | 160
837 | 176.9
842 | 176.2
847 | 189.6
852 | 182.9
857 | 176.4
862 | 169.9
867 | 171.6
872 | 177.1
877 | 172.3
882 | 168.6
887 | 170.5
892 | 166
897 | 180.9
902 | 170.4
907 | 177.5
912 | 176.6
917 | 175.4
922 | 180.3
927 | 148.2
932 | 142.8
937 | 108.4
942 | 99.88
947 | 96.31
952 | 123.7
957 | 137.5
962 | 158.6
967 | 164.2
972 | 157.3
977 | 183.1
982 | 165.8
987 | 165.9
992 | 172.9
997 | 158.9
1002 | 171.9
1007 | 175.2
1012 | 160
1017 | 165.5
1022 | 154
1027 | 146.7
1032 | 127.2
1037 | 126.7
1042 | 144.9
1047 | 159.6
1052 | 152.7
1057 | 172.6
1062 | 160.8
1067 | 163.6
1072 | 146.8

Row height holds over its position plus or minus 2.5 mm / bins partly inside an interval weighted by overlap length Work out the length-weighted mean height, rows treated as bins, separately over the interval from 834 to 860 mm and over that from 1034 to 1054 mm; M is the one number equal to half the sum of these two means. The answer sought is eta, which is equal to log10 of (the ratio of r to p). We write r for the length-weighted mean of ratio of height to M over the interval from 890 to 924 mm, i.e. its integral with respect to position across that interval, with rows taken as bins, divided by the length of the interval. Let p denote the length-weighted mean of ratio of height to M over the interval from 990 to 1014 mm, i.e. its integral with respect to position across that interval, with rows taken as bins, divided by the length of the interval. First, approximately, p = 1.03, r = 1.08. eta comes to 0.019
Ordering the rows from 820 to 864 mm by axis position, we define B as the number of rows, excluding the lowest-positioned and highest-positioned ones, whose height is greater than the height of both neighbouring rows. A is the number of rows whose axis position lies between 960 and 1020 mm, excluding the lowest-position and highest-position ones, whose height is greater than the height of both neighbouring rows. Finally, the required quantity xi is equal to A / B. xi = 1.3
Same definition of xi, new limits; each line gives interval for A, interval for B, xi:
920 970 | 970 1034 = 0.0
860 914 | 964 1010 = 2.0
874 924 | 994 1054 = 1.0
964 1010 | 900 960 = 1.0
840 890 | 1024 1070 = 1.0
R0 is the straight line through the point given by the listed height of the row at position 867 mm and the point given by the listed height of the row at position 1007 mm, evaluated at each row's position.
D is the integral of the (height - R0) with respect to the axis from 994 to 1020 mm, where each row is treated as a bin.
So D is -234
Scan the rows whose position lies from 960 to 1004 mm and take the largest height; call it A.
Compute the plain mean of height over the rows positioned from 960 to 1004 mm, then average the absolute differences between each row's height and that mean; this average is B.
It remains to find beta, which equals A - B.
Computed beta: 177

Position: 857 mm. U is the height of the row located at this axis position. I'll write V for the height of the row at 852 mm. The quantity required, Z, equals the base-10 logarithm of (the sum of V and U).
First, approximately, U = 176.4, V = 182.9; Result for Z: 2.56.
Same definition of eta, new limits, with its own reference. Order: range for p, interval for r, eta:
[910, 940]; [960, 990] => 0.033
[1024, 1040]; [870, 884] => 0.108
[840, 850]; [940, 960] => -0.199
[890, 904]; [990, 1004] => -0.013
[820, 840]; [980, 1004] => -0.002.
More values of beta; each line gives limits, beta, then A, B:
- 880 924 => 176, 180.9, 5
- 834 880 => 185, 189.6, 4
